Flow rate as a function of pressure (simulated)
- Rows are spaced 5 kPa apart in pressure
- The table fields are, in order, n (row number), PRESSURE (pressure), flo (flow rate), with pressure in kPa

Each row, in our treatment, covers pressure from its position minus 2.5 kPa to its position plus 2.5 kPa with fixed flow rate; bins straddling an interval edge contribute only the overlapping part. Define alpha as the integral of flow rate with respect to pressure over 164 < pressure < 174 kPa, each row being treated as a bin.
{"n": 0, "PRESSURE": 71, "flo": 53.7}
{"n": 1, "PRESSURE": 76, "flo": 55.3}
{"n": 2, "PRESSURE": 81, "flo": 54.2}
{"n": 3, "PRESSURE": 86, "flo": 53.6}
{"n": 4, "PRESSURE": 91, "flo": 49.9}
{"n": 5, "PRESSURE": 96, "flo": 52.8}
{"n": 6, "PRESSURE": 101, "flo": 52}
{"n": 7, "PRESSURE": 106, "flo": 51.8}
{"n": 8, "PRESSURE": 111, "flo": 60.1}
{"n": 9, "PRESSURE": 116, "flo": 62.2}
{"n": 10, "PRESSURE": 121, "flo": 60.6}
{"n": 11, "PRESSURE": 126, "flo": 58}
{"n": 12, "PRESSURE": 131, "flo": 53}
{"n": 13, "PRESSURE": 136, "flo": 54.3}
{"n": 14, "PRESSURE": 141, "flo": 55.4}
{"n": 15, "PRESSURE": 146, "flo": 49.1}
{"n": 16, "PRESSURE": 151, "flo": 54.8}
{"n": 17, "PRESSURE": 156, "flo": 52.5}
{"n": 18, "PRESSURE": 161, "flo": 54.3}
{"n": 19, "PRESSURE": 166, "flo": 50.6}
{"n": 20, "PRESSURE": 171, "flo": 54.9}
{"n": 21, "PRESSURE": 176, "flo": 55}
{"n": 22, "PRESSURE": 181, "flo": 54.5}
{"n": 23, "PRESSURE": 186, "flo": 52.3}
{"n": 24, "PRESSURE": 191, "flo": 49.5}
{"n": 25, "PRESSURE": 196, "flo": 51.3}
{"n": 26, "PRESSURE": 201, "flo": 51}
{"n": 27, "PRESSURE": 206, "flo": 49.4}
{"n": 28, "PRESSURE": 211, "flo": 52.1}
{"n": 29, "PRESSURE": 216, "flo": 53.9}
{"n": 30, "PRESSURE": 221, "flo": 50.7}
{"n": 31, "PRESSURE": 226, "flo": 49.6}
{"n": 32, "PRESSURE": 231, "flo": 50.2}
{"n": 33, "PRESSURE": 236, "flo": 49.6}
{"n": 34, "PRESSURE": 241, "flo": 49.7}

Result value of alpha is 530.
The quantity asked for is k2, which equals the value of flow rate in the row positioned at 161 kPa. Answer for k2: 54.3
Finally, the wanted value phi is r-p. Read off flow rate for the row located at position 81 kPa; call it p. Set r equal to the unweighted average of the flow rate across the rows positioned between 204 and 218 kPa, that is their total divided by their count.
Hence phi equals -2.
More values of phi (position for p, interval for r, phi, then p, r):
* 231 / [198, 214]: 1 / 50.2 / 50.8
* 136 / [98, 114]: 0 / 54.3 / 54.6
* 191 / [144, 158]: 3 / 49.5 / 52.1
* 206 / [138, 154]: 4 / 49.4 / 53.1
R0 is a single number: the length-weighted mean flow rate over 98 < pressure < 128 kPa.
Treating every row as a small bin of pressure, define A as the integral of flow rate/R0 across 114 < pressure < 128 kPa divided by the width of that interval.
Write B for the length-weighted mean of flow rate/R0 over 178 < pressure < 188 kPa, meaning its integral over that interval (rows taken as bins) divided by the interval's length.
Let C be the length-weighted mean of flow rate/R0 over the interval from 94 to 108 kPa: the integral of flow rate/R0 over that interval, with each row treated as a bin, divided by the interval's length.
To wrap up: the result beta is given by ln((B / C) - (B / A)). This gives -2.0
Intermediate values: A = 1.05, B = 0.93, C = 0.910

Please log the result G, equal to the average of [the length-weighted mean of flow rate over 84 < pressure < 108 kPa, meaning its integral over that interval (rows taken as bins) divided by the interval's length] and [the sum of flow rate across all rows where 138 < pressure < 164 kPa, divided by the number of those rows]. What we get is 52.6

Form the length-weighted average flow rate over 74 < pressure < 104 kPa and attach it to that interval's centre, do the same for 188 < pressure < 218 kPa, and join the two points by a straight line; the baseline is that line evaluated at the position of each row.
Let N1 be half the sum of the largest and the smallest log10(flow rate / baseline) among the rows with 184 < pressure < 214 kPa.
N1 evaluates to -0.004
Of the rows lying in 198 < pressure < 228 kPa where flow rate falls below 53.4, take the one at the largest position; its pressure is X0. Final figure 226 kPa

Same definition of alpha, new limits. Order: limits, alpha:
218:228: 504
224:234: 499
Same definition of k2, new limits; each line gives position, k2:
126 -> 58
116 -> 62.2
